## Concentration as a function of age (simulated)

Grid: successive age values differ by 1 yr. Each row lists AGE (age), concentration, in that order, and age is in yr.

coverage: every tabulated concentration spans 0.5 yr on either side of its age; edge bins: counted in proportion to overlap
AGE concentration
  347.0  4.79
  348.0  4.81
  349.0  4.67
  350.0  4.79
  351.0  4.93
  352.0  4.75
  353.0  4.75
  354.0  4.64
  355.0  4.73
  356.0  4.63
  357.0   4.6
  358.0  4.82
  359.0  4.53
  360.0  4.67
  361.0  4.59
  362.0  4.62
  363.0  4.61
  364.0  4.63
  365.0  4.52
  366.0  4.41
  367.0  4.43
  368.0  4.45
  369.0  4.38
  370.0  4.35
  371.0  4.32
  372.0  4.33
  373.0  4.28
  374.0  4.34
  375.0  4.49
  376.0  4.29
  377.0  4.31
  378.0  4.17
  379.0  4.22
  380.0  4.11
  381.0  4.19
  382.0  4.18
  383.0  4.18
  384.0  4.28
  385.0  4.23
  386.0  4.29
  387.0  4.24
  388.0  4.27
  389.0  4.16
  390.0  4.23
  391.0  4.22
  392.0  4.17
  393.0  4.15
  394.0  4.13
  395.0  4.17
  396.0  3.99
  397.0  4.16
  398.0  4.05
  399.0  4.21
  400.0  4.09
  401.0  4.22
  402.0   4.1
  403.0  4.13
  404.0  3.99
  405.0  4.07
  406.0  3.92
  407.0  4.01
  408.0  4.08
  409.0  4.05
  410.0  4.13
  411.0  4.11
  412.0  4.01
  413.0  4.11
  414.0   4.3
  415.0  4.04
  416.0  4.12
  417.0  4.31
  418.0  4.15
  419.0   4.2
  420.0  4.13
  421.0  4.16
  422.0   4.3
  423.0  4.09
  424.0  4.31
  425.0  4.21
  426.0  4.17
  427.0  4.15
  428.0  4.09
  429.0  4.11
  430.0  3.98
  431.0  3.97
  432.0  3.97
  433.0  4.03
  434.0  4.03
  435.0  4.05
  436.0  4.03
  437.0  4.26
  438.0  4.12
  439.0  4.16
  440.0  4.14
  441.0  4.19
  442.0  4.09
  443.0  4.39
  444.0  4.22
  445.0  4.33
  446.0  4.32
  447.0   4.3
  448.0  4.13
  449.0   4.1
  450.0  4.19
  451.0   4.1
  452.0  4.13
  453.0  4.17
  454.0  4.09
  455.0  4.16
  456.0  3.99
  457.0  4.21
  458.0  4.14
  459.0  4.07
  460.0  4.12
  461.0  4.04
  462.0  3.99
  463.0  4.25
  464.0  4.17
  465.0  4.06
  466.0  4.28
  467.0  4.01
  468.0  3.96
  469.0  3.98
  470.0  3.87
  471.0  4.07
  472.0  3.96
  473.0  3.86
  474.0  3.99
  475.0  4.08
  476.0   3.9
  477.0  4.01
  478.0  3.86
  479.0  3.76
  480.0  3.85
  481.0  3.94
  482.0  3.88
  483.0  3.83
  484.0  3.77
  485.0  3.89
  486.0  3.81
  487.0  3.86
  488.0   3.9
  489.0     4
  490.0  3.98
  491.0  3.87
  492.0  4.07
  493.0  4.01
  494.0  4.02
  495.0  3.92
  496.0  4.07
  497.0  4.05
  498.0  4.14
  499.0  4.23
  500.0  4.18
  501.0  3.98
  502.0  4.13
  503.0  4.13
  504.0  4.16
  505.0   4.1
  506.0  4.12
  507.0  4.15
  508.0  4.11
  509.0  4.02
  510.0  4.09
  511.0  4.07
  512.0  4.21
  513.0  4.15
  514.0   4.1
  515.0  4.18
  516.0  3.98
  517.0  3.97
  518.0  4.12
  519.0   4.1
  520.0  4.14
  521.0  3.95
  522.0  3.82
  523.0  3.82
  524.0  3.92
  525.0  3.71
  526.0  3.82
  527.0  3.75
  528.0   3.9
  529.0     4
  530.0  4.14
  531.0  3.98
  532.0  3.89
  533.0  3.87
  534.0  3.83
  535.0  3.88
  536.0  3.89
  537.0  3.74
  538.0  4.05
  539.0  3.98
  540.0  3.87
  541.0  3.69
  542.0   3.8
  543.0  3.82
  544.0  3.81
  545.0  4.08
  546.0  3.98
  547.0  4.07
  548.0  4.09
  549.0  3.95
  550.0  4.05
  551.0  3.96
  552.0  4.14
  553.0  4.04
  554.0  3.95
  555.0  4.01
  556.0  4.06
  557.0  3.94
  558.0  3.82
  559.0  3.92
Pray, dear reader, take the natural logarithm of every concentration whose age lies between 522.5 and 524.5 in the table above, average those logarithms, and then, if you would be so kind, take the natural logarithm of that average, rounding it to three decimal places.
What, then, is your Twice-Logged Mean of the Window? 0.302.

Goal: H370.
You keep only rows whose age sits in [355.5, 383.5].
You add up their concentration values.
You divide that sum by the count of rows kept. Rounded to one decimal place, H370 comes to 4.4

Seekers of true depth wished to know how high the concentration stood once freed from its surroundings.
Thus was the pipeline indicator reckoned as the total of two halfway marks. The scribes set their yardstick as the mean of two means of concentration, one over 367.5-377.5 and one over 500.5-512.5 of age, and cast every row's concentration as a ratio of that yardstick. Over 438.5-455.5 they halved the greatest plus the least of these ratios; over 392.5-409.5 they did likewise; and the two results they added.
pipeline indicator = 1.96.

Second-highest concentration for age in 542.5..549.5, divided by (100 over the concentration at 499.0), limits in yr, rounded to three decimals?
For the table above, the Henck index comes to 0.173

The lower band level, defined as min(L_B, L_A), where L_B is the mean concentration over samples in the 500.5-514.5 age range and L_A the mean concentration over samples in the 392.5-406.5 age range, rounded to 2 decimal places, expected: 4.10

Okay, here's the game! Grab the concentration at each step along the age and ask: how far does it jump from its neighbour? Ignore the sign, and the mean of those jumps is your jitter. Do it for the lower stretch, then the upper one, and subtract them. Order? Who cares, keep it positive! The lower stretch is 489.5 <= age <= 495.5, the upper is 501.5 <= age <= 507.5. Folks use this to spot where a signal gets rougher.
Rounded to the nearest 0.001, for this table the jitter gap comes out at 0.068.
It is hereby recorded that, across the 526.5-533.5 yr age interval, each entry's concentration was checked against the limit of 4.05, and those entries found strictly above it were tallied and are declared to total 1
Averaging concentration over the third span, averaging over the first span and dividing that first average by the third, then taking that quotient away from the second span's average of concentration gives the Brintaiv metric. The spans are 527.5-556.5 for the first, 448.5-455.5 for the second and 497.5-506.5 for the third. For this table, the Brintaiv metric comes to 3.18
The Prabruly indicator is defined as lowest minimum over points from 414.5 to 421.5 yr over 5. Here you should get 0.808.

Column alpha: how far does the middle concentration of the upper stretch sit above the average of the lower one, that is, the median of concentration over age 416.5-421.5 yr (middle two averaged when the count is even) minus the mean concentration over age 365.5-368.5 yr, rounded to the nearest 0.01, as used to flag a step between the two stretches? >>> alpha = -0.27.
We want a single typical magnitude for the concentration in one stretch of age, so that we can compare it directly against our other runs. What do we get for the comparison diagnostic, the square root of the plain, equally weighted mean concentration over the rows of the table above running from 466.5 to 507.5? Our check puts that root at 2.00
